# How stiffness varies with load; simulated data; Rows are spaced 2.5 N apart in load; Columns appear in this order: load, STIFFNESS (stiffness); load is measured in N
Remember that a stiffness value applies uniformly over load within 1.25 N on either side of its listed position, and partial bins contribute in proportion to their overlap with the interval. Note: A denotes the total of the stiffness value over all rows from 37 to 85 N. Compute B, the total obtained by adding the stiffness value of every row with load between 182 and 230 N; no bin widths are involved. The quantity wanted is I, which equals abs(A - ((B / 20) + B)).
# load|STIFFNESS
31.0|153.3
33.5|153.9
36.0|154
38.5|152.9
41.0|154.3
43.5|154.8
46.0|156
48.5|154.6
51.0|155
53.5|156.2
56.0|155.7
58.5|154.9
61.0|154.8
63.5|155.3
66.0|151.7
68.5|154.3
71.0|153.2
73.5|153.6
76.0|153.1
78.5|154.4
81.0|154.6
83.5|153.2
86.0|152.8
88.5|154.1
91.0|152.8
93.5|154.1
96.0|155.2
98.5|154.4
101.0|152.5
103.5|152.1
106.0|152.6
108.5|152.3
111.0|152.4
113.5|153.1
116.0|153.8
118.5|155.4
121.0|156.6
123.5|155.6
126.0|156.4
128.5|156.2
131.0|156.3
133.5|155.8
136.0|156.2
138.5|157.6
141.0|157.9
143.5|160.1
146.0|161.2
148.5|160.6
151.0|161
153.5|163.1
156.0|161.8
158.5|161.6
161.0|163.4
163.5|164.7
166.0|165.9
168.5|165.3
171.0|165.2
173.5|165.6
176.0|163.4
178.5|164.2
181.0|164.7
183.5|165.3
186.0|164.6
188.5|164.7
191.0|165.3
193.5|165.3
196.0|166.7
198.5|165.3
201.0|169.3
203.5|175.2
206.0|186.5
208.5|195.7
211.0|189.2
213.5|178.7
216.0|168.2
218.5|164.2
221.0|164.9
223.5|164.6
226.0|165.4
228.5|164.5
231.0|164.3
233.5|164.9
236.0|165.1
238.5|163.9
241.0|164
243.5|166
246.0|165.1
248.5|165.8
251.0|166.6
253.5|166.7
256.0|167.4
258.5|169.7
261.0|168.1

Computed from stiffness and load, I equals 473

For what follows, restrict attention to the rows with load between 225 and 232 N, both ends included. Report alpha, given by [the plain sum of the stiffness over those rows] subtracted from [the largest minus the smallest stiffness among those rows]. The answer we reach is -493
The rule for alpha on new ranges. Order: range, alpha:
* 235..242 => -492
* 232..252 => -1319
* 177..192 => -988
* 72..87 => -920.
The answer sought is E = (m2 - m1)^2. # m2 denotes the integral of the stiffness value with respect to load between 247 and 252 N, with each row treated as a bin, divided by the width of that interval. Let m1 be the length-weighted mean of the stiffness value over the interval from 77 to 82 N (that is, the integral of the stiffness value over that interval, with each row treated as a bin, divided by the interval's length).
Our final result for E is 137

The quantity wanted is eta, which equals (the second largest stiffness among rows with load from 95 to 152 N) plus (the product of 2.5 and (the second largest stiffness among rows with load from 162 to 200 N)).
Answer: 576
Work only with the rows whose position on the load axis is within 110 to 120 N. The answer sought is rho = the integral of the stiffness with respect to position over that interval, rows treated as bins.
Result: 1538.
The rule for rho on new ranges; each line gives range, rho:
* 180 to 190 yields 1648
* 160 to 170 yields 1649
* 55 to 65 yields 1551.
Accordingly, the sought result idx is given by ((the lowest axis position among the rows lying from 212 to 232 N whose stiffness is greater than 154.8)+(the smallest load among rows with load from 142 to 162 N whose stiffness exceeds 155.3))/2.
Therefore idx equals 178.5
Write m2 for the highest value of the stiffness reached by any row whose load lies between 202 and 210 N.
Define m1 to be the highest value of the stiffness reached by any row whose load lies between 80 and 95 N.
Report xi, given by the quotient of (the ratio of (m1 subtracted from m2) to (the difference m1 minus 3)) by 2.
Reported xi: 0.136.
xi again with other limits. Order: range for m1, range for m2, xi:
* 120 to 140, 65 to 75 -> -0.011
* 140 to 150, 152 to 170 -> 0.015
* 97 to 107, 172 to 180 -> 0.037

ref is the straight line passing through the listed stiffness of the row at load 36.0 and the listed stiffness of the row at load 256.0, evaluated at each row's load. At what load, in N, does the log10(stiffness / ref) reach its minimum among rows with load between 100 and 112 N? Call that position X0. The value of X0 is 111.0 N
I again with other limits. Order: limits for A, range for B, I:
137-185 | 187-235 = 312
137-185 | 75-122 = 27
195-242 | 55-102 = 170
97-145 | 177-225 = 457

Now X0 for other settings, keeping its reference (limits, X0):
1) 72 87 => 86.0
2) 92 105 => 103.5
